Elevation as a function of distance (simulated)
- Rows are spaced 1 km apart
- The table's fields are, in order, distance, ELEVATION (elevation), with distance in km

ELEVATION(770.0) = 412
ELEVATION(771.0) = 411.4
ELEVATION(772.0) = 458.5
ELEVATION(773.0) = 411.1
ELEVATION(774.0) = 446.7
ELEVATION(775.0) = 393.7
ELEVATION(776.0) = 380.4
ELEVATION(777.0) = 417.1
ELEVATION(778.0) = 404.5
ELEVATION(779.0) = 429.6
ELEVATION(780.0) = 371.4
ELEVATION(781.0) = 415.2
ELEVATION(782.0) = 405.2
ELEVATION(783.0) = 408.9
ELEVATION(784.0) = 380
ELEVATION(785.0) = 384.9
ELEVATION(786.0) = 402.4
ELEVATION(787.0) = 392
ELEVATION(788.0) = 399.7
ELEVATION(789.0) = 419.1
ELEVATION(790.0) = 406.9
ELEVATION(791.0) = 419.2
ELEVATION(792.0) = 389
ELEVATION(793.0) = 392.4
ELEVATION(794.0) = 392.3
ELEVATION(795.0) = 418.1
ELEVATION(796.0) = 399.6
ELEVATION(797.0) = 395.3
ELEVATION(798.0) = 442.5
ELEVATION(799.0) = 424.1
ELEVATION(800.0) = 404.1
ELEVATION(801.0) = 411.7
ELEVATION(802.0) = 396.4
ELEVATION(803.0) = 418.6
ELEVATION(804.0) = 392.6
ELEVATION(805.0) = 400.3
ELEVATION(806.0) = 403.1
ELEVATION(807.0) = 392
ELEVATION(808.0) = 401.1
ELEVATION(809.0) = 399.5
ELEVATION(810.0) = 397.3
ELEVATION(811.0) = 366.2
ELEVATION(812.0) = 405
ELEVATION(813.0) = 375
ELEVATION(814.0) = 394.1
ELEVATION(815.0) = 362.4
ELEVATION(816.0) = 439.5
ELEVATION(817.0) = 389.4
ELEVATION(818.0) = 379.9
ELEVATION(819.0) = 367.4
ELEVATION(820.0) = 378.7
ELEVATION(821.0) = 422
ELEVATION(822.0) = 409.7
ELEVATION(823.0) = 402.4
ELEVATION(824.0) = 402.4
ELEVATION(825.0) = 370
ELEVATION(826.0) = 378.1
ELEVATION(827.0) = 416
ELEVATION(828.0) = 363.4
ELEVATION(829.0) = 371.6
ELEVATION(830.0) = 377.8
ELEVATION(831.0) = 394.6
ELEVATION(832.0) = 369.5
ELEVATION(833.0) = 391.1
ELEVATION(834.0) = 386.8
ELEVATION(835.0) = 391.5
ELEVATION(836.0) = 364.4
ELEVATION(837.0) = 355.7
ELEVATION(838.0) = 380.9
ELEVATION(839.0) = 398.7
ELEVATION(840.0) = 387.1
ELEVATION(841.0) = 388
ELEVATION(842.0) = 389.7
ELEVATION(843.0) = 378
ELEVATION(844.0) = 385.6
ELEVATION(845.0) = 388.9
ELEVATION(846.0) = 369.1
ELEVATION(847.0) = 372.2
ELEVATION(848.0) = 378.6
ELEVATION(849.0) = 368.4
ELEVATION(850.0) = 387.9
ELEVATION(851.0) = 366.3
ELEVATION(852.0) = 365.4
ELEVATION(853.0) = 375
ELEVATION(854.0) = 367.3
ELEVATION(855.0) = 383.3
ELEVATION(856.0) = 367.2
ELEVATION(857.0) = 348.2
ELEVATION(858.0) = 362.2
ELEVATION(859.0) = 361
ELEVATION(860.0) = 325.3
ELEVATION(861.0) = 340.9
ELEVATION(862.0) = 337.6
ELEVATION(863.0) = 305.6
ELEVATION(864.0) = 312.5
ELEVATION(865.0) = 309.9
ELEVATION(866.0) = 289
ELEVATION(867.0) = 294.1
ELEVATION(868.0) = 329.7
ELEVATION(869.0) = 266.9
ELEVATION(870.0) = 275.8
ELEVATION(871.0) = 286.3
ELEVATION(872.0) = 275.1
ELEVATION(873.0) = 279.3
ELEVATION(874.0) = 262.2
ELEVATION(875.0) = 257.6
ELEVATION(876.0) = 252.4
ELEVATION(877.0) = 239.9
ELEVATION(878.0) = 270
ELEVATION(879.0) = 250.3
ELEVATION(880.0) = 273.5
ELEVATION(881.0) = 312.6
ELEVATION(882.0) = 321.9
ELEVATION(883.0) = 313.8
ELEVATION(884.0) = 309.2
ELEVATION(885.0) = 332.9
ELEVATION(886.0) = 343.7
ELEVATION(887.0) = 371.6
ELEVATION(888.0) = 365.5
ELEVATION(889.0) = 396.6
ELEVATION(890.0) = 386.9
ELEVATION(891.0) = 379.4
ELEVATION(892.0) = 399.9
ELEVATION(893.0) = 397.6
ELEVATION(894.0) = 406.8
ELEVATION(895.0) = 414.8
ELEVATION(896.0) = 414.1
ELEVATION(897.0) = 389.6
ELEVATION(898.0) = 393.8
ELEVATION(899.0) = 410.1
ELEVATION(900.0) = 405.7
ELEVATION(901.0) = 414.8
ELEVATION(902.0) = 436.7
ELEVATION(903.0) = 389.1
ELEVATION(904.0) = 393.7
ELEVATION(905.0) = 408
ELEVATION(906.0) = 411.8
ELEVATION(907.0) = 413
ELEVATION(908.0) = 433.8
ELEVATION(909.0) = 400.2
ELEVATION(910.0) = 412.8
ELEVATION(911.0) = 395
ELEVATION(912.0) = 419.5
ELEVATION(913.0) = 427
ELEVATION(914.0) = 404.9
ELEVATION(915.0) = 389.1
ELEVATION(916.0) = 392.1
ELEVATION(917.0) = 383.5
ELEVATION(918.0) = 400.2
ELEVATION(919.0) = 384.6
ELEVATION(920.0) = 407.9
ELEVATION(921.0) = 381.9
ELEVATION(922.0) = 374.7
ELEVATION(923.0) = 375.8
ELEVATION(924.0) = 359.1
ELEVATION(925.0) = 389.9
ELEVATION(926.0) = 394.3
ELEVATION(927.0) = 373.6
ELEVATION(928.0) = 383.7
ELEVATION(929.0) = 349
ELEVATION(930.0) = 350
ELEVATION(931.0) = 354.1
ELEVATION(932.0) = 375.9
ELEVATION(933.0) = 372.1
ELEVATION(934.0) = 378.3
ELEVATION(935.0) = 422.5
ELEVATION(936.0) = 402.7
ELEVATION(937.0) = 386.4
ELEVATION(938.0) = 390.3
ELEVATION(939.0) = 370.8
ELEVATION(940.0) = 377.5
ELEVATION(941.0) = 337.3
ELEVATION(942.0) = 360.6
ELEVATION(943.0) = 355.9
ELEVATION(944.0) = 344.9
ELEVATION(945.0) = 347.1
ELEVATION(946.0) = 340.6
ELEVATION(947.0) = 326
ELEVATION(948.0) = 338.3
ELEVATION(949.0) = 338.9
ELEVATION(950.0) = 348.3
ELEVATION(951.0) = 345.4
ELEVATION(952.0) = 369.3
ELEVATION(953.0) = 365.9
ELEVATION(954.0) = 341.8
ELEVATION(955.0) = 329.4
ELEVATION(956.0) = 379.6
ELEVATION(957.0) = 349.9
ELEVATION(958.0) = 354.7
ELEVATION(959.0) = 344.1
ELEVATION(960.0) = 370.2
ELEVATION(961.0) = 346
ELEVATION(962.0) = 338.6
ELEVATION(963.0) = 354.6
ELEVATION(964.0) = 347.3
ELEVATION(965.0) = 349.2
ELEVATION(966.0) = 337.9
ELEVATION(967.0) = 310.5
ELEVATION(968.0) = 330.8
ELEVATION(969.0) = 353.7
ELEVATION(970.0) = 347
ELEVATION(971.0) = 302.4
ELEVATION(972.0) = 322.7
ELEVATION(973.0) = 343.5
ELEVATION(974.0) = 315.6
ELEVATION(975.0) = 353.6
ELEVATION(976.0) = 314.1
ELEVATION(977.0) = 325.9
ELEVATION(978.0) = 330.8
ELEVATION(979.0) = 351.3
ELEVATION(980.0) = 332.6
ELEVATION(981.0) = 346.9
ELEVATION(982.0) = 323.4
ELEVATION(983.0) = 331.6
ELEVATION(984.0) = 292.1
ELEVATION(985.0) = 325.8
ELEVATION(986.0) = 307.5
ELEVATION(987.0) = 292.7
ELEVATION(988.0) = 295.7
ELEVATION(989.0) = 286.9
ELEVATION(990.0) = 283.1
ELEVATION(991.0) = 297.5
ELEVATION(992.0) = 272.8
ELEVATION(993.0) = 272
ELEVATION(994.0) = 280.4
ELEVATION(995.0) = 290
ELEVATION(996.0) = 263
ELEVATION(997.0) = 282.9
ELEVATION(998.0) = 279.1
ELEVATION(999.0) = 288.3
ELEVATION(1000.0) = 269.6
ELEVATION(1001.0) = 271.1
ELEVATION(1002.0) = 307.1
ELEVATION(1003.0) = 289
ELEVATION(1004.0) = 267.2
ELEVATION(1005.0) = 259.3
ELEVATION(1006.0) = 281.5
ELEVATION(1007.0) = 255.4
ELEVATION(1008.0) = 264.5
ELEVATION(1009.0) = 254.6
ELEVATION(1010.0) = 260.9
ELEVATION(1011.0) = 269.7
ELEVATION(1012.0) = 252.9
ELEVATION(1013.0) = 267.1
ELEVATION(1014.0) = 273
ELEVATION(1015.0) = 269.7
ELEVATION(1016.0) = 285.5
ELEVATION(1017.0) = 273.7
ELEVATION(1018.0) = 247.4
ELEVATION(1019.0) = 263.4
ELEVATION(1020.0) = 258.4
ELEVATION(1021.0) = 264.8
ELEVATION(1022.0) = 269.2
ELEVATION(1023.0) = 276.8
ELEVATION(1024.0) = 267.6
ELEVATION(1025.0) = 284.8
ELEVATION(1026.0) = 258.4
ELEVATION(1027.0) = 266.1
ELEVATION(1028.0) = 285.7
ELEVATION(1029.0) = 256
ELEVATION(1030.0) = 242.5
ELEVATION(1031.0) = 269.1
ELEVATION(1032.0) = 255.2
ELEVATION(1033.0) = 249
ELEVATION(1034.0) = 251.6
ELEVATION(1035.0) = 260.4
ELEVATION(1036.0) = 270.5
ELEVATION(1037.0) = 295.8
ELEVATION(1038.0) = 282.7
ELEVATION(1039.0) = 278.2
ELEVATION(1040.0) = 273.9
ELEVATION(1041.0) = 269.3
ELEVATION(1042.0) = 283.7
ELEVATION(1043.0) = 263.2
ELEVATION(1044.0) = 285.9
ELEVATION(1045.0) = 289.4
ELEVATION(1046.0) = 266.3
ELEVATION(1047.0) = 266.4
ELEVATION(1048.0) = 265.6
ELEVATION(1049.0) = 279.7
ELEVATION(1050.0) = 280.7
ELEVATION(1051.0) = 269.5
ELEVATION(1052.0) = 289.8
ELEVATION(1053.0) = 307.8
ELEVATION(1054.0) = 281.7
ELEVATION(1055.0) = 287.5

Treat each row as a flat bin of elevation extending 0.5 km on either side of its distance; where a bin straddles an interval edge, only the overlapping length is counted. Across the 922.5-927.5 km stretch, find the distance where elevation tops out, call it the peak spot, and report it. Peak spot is 926.0 km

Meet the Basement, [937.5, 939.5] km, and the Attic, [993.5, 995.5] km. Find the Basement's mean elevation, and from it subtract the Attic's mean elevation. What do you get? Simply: 95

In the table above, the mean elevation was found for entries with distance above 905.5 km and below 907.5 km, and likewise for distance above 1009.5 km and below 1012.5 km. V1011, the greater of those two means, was 412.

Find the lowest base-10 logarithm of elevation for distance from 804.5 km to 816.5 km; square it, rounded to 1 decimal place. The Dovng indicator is 6.5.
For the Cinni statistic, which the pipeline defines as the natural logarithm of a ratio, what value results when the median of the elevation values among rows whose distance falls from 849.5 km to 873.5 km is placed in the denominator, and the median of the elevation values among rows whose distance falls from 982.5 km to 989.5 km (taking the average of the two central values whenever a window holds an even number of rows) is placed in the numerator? -0.12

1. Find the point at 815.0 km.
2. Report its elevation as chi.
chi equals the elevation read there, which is 362.4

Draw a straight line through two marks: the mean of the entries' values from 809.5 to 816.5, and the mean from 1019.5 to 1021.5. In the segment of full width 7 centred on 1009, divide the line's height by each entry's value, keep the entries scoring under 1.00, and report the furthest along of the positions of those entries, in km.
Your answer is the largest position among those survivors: 1011.0 km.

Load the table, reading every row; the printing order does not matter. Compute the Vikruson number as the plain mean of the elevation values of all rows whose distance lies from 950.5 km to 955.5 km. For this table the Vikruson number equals 350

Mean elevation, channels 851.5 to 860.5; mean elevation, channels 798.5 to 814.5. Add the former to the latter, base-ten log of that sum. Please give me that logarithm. 2.881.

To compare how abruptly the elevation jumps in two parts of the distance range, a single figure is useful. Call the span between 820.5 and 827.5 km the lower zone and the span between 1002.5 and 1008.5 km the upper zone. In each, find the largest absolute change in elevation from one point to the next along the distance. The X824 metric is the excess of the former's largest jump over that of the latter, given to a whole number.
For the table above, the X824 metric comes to 12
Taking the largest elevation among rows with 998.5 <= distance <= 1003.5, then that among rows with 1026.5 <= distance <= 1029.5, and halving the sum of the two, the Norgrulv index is 296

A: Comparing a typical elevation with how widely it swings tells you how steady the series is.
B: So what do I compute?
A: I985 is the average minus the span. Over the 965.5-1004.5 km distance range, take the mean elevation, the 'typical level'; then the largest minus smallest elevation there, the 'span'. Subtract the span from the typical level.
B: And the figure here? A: 217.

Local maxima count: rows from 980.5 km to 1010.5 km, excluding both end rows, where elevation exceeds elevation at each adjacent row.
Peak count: 10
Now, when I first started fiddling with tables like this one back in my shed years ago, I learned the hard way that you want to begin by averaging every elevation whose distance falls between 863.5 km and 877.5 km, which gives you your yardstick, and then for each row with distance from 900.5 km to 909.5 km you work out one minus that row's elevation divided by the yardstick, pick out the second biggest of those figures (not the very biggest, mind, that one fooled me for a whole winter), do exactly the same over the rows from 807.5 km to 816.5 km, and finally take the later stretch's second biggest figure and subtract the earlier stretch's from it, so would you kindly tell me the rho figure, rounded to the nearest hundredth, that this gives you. -0.10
